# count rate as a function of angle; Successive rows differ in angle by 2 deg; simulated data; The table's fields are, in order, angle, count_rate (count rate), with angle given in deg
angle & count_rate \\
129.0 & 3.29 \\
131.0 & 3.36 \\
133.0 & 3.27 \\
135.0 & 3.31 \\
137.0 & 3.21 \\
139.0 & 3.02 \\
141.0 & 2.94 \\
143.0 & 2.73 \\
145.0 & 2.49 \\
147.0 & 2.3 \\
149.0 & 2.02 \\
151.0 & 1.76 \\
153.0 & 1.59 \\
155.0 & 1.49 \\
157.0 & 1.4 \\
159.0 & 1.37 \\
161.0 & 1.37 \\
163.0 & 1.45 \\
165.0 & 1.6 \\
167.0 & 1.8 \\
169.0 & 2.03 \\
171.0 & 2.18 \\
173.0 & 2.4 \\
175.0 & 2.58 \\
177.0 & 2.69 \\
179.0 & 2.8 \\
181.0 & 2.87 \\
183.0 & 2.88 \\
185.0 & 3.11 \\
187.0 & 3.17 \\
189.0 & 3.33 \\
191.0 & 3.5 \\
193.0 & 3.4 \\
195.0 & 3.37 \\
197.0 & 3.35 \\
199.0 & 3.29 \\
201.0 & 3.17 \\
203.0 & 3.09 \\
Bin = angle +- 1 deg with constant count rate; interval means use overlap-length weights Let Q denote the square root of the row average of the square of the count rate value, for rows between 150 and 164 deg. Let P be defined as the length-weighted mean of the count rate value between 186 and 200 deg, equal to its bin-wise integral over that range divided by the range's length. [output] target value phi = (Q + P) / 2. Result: 2.42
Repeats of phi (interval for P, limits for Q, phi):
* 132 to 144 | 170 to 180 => 2.81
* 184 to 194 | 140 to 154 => 2.81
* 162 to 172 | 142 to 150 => 2.11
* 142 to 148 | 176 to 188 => 2.72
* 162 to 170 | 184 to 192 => 2.50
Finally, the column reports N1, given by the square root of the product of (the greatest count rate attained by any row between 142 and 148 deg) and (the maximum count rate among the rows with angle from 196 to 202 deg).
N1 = 3.0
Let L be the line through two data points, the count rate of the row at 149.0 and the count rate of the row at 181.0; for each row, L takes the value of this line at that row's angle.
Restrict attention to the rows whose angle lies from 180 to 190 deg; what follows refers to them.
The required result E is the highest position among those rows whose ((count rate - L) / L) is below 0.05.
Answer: 187.0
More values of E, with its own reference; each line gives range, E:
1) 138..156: 155.0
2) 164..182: 181.0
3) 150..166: 165.0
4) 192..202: 201.0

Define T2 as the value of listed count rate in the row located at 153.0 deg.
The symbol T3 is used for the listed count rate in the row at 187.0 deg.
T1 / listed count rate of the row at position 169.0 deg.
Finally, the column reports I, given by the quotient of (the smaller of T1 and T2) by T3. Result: 0.50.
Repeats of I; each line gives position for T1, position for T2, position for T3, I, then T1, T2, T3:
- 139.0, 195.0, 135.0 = 0.91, 3.02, 3.37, 3.31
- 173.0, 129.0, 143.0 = 0.88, 2.4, 3.29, 2.73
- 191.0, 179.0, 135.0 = 0.85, 3.5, 2.8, 3.31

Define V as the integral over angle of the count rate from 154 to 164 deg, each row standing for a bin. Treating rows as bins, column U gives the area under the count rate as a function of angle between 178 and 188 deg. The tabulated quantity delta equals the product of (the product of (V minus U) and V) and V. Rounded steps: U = 29.7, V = 14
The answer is -3108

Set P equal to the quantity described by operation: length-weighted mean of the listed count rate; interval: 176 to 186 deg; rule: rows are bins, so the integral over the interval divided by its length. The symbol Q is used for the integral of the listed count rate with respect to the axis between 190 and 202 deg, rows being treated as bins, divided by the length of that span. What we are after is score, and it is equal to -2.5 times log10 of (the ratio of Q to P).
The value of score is -0.17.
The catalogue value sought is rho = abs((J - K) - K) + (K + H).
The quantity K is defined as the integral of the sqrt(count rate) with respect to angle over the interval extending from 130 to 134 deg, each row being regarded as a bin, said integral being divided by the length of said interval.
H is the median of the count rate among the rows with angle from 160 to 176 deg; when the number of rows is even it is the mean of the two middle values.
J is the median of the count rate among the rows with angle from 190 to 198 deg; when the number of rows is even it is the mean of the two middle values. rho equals 3.99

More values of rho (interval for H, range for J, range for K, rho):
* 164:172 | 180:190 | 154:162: 3.84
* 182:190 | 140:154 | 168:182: 5.58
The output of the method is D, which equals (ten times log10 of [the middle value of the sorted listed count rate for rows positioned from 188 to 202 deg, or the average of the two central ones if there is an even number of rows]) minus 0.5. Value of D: 4.8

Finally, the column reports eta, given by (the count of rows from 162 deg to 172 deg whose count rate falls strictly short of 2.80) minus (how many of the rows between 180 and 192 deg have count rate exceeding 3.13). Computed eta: 2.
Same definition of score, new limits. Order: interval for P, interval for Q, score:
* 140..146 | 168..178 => 0.15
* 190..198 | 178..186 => 0.17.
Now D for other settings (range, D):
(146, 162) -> 1.4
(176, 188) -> 4.1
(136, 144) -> 4.2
